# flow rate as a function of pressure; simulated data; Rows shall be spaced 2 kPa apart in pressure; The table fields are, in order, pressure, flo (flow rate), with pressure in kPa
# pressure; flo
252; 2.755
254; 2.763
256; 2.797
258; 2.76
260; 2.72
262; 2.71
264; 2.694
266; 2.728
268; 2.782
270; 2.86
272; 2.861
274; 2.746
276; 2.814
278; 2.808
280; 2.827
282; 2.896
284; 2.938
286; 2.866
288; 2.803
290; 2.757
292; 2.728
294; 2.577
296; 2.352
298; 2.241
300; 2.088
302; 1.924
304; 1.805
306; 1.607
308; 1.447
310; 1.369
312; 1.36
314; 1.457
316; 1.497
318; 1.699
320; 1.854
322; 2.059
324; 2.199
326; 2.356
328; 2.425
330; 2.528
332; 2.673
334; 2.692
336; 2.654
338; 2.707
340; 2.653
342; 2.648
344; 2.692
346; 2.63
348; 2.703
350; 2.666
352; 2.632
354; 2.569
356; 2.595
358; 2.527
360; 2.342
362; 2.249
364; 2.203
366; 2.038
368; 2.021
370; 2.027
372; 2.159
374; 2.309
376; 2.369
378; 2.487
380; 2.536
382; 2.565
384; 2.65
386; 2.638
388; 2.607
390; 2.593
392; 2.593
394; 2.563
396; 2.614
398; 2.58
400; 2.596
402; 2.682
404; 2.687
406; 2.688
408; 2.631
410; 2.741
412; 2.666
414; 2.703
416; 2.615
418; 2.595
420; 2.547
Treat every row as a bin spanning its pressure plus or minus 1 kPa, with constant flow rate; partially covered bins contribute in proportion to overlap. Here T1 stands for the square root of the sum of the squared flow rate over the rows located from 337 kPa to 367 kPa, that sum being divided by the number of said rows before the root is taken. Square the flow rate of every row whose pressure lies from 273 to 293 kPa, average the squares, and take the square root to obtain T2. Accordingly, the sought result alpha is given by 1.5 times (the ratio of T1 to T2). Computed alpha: 1.35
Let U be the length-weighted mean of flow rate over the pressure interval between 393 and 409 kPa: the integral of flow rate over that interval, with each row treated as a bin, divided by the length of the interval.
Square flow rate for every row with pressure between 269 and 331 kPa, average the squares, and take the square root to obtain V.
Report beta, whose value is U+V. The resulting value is 5.0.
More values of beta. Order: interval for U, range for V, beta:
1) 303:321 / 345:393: 4.0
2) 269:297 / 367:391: 5.2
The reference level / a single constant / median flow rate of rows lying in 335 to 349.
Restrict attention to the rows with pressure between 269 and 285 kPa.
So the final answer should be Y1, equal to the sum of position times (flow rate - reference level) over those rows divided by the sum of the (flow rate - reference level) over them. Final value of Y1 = 277.6 kPa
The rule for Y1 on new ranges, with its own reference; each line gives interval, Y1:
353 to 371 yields 365.0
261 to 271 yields 267.5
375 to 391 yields 379.7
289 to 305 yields 301.4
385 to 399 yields 393.0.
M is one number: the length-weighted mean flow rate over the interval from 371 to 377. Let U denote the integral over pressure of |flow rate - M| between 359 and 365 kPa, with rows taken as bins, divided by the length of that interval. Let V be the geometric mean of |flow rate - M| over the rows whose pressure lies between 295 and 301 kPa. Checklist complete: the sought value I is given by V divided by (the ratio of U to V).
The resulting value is 0.12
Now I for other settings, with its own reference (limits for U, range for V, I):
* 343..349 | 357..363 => 0.02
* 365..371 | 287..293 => 0.93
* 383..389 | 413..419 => 0.36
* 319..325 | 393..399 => 0.39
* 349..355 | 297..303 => 0.05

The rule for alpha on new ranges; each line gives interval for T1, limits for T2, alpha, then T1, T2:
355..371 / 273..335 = 1.45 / 2.26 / 2.33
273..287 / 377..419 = 1.63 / 2.84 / 2.62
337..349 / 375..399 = 1.56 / 2.67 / 2.57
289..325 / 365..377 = 1.39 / 2.00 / 2.16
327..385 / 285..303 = 1.49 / 2.49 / 2.50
